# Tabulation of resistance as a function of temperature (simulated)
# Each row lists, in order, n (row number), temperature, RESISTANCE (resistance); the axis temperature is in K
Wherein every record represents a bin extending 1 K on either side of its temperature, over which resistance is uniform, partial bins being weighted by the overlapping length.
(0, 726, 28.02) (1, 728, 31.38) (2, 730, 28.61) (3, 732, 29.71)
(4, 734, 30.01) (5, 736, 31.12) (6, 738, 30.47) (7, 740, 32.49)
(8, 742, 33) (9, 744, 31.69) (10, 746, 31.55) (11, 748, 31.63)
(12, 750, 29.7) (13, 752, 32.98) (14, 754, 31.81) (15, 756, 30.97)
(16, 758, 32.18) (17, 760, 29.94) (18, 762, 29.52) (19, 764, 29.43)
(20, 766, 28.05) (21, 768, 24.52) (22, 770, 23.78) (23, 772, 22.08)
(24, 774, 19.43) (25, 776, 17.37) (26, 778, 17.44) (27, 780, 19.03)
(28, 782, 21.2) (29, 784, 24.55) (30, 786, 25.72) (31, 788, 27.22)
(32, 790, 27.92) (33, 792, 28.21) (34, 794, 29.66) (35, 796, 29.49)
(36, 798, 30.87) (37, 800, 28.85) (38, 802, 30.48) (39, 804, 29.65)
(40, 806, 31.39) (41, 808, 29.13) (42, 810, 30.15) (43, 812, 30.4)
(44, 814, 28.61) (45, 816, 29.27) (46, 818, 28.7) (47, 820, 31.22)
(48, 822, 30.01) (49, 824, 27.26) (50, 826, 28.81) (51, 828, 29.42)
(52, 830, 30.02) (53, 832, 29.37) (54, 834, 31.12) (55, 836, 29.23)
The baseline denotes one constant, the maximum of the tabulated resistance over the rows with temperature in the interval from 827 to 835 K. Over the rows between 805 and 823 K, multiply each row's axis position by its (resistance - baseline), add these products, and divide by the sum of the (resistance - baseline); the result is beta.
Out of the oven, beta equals 814.6 K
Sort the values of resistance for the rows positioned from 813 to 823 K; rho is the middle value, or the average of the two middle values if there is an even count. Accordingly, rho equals 29.3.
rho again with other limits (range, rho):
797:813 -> 30.3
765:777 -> 22.9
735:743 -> 31.8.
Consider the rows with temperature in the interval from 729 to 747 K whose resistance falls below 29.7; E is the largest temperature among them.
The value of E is 730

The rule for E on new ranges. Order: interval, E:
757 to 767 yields 766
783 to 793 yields 792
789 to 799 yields 796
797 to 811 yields 808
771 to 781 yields 780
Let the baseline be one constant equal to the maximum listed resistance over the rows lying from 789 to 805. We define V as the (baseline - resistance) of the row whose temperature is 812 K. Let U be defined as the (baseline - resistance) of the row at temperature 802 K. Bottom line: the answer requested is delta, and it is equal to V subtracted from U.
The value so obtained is -0.1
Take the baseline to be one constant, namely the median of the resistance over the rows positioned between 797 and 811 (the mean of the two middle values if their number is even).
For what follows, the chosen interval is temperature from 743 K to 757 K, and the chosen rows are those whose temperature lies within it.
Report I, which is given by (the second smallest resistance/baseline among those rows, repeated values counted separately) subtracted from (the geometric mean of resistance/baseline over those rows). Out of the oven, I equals 0.016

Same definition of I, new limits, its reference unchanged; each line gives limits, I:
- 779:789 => 0.071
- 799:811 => 0.027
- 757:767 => 0.012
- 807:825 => 0.026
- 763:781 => 0.150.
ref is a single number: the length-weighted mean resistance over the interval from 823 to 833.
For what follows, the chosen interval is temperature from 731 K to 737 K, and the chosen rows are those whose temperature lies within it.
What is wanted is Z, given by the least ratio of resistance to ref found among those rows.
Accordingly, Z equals 1.03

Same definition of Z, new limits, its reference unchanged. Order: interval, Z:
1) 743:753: 1.02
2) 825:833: 0.99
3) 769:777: 0.60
